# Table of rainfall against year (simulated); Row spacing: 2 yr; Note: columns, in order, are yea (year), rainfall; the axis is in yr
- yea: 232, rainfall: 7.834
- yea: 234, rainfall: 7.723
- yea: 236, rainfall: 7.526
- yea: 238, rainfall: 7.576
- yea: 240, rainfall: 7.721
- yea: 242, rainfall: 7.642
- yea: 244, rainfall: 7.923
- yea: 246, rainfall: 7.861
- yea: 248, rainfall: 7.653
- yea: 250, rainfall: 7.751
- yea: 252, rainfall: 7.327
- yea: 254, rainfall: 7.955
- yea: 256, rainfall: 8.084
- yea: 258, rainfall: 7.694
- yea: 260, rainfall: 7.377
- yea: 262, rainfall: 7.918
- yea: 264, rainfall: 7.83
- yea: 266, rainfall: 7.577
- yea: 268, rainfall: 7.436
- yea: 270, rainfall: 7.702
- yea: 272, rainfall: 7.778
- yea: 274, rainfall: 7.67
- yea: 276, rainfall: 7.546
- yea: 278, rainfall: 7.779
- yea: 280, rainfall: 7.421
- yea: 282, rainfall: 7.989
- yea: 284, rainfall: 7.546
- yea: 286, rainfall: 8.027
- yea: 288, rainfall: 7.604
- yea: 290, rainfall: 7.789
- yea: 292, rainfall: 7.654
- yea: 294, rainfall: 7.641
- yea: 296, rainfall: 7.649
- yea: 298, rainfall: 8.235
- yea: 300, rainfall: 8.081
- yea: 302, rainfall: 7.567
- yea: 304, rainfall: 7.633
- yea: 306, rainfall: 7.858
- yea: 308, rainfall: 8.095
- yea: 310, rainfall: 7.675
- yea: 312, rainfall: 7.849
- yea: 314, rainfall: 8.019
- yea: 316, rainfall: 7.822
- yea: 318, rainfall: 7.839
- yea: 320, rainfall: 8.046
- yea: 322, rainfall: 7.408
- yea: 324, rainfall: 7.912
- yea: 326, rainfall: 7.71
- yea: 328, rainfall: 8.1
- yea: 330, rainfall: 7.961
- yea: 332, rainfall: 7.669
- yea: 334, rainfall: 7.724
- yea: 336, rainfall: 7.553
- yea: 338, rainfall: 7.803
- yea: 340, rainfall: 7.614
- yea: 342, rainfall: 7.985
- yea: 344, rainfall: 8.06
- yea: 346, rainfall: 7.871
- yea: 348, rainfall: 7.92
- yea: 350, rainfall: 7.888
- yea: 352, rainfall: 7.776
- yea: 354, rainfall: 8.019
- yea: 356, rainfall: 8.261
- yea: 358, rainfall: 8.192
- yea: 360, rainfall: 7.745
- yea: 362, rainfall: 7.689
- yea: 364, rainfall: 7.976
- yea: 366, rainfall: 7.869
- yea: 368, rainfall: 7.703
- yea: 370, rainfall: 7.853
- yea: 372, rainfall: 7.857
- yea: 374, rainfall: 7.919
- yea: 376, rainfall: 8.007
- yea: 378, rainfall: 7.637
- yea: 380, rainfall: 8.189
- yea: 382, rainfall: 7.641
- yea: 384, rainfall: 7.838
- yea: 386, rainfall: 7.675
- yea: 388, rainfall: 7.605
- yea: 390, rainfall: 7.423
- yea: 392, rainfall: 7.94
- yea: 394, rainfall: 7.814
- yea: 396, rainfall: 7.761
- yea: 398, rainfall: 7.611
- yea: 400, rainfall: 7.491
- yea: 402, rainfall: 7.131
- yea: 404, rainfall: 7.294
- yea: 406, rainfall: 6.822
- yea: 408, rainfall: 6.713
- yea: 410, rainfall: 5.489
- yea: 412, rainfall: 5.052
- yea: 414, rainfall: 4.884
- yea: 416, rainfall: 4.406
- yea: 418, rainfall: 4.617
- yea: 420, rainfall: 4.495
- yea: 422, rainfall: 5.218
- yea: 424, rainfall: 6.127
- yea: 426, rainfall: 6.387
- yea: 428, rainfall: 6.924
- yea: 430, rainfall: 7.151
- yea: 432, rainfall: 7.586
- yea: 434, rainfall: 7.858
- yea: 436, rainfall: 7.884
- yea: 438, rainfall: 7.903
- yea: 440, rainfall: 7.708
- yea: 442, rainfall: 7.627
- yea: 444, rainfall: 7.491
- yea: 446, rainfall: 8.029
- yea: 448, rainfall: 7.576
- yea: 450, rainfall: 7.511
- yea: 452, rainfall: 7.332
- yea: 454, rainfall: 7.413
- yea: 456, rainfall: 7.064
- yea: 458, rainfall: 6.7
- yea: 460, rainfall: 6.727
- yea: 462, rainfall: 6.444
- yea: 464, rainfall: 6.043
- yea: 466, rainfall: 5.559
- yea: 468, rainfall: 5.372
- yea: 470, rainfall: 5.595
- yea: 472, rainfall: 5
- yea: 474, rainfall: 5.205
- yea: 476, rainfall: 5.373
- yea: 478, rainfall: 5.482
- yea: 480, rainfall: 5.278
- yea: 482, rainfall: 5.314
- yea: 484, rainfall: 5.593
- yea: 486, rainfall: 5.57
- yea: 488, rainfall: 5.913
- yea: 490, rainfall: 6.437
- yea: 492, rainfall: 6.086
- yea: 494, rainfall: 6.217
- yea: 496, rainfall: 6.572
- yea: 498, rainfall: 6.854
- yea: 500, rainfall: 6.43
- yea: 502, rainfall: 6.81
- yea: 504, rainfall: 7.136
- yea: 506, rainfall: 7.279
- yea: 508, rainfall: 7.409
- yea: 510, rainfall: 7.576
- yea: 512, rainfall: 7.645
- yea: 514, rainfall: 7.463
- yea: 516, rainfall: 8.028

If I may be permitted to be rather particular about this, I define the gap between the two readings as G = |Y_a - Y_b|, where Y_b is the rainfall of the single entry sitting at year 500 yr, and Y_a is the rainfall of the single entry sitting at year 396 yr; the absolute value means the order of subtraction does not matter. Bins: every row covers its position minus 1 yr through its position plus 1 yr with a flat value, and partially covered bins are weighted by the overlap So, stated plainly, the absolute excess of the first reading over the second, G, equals 1.3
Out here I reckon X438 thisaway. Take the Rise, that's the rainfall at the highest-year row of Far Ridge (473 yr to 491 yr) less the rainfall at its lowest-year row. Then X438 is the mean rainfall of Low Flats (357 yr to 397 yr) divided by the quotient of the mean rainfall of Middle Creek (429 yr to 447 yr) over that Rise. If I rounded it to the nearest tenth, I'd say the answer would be 1.3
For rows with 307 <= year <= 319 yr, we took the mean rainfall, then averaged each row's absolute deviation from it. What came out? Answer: 0.116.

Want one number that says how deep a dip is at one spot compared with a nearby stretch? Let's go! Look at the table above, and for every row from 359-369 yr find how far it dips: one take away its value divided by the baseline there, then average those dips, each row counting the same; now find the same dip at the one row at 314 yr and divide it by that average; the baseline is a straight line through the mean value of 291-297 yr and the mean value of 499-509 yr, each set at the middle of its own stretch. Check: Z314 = 1.17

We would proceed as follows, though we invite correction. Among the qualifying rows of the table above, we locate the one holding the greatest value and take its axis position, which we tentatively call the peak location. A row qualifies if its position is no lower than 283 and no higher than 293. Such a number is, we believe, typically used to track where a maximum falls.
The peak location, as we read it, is 286 yr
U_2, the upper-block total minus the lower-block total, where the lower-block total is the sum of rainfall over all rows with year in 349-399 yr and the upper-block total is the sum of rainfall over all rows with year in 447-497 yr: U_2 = -43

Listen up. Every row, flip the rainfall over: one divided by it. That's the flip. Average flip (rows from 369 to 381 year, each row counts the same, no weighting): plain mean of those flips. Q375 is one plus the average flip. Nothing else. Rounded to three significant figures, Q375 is 1.13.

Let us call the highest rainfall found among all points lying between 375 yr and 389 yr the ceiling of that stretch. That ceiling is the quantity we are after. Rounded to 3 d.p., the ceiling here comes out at 8.189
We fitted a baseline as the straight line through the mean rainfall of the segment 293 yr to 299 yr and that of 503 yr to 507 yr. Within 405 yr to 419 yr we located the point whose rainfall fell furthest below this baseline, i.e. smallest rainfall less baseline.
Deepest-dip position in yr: 416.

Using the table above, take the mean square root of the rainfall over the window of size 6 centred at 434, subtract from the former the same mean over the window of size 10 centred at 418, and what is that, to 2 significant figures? 0.62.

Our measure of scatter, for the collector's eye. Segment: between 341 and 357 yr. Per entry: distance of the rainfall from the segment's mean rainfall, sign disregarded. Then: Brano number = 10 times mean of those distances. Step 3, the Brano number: 1.09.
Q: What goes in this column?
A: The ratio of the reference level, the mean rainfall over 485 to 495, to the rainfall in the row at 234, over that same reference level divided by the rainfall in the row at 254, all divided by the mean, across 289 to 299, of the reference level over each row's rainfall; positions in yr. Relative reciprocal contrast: 1.3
